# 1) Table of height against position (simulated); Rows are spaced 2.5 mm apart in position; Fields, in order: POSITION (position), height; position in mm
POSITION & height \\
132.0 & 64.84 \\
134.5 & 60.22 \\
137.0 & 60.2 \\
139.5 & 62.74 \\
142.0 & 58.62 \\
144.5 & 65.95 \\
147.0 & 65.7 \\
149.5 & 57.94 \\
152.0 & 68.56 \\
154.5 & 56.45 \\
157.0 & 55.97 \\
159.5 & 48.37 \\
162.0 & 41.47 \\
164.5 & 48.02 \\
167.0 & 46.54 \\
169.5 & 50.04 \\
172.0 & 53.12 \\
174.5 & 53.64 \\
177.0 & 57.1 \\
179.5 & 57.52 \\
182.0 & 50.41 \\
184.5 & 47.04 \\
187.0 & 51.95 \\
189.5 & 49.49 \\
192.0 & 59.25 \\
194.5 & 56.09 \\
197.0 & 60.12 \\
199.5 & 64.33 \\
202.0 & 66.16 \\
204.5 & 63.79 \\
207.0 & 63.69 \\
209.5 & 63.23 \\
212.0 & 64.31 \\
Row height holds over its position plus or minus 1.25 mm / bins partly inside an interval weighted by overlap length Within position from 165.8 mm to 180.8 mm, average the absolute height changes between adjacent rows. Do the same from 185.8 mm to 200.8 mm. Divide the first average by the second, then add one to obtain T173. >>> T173 1.5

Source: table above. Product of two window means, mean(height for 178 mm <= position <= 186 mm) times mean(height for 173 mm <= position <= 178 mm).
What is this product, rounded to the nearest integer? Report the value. 2860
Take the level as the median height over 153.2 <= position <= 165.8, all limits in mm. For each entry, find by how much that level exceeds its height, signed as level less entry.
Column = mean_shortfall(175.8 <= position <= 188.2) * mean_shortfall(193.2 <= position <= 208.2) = 62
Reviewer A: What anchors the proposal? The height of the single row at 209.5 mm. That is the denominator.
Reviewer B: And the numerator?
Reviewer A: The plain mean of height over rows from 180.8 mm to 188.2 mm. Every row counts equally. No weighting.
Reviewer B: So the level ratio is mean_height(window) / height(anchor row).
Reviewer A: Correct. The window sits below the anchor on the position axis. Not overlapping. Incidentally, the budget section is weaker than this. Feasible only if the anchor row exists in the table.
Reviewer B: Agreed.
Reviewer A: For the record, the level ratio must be 0.79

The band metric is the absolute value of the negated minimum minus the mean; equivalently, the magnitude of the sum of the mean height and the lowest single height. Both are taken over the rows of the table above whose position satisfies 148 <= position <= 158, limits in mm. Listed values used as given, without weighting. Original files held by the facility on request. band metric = 116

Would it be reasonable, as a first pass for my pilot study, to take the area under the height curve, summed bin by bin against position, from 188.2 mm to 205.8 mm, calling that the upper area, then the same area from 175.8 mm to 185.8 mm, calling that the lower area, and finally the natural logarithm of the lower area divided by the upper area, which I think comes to -0.7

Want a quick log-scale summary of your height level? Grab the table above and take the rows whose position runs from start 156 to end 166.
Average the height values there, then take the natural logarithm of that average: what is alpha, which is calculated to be 3.88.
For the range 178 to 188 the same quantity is 3.95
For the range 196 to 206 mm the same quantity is 4.15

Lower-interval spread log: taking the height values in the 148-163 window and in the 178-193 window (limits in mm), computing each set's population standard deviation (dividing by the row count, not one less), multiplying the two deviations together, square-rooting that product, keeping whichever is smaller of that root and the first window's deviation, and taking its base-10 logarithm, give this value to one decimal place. 0.8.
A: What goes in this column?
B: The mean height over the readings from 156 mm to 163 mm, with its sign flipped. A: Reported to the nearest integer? -49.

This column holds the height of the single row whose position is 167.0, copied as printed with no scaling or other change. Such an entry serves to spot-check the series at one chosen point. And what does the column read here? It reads 46.54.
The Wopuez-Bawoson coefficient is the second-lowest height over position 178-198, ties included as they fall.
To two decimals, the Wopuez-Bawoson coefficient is 49.49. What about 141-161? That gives 55.97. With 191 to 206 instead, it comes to 59.25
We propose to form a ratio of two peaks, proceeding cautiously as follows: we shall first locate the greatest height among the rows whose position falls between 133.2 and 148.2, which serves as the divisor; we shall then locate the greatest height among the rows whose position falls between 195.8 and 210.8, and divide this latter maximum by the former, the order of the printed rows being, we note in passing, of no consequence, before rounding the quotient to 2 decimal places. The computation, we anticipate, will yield 1.00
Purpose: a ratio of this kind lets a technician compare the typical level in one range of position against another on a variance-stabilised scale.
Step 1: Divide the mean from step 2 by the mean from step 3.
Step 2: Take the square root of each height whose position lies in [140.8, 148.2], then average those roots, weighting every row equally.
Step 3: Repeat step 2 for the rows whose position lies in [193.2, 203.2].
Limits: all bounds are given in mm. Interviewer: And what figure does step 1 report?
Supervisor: 1.01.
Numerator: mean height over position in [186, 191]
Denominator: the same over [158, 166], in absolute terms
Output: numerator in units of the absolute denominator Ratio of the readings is 1.10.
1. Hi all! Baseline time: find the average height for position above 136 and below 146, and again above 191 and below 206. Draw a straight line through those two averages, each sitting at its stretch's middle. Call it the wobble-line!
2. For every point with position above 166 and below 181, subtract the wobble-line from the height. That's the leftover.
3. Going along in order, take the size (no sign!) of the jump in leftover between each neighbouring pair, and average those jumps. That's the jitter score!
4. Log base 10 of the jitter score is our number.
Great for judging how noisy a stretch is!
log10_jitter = 0.3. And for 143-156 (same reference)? 0.9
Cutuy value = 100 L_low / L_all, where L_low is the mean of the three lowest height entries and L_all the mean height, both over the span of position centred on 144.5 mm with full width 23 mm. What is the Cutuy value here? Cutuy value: 93.3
